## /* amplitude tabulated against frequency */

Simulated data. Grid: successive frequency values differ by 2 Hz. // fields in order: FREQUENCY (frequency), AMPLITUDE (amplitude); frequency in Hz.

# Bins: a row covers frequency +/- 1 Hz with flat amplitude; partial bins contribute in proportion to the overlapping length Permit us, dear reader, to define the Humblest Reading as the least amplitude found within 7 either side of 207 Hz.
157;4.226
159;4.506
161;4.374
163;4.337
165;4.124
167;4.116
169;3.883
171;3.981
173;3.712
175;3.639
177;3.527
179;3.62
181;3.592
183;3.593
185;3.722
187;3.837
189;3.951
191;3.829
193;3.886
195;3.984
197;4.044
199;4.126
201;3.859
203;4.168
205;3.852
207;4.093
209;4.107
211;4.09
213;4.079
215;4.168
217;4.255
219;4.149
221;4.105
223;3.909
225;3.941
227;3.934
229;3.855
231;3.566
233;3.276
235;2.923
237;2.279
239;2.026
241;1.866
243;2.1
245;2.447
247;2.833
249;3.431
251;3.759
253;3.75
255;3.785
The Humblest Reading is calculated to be 3.852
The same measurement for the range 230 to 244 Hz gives 1.866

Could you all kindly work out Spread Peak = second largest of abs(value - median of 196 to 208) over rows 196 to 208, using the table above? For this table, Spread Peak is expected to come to 0.21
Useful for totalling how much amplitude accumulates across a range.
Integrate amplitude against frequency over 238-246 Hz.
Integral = 17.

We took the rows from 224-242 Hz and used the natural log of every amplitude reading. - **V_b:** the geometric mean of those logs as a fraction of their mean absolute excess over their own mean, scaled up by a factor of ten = 42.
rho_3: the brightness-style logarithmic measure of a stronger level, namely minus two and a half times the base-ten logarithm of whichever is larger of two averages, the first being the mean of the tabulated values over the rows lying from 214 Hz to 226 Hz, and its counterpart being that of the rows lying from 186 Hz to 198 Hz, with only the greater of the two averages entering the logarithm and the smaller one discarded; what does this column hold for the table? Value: -1.53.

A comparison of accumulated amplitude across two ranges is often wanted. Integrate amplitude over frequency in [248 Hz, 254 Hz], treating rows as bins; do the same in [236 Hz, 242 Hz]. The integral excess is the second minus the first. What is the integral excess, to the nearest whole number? -10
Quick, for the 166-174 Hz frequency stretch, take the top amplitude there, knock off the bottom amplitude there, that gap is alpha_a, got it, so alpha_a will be 0.404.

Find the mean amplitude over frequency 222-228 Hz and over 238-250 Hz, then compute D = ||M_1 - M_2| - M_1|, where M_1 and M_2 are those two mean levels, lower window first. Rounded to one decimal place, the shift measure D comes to 2.5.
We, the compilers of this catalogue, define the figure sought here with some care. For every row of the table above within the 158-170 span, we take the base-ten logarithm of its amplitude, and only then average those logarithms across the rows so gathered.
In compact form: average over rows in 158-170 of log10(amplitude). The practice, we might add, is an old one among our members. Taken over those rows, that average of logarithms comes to 0.63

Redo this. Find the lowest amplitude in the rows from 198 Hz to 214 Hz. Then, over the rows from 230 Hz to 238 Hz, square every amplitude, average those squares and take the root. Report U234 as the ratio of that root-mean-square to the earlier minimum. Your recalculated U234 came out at 0.79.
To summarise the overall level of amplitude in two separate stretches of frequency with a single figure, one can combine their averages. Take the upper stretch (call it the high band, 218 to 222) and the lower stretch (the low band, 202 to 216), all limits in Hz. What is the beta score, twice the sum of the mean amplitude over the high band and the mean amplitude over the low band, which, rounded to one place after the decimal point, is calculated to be 16.4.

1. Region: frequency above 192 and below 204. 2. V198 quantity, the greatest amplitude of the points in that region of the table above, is 4.168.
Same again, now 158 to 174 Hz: 4.506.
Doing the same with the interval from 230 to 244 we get 3.566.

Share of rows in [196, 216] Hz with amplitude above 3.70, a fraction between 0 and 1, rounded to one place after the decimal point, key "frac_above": 1.0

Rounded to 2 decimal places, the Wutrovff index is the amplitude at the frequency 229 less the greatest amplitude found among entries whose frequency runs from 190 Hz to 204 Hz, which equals -0.31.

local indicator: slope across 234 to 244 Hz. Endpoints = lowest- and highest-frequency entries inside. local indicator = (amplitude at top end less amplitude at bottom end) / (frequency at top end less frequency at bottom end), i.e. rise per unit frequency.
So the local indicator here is -0.10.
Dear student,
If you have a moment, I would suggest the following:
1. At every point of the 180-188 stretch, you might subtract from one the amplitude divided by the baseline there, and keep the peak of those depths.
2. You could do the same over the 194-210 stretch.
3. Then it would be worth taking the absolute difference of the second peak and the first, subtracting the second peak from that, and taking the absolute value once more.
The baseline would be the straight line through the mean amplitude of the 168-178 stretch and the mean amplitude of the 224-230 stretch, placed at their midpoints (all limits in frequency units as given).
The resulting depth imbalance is 0.05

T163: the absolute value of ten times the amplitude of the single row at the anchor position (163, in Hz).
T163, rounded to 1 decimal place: 43.4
